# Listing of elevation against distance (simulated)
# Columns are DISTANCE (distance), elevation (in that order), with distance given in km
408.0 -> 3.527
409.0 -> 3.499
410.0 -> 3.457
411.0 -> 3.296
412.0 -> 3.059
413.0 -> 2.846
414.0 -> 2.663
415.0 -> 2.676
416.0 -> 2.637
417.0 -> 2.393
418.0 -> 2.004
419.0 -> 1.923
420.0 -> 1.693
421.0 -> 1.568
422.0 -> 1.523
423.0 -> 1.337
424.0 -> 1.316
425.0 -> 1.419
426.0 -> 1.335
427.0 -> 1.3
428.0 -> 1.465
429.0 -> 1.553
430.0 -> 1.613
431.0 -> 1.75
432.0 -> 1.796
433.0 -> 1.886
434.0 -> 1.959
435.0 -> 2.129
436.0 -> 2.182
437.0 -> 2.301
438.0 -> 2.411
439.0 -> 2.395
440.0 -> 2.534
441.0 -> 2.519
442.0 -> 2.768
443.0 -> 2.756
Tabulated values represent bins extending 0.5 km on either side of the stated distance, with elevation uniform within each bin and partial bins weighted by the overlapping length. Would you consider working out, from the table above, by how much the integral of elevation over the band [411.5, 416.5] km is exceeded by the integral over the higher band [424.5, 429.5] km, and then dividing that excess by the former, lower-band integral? -0.5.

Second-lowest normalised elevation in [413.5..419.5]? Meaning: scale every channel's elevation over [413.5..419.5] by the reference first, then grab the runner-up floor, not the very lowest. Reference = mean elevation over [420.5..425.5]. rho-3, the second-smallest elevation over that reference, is 1.4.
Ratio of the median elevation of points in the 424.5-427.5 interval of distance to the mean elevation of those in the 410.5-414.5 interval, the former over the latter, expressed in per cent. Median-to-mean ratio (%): 45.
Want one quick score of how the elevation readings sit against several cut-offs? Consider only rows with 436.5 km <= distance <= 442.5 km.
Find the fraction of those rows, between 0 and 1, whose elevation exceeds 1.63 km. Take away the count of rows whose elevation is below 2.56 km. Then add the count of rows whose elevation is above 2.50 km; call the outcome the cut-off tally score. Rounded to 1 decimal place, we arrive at -1.0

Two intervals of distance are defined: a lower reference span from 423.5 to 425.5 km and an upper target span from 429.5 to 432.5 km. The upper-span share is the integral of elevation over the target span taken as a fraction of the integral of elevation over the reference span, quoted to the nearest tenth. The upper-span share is 1.9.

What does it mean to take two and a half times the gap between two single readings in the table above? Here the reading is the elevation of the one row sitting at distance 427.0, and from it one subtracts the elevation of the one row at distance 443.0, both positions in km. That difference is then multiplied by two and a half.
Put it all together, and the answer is -3.6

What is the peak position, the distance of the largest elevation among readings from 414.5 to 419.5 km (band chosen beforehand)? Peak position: 415.0 km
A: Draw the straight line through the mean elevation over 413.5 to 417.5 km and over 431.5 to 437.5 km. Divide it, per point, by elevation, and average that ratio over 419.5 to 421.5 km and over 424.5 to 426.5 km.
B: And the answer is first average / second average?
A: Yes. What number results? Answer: 0.90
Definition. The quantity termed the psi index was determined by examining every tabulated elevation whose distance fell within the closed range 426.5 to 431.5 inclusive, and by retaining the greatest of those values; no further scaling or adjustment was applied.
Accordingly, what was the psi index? 1.75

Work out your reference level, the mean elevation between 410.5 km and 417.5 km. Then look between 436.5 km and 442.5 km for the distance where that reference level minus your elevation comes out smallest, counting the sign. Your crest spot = 442.0 km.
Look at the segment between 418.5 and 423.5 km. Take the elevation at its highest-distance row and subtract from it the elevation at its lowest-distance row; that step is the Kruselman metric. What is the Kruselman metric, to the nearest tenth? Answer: -0.6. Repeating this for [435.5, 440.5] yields 0.4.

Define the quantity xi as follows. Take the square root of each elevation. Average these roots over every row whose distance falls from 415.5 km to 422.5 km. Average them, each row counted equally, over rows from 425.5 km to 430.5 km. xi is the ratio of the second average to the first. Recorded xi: 0.86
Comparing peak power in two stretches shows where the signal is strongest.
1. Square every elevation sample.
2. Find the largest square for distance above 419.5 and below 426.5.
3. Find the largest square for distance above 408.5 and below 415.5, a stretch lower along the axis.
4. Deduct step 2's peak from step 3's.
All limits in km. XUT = 9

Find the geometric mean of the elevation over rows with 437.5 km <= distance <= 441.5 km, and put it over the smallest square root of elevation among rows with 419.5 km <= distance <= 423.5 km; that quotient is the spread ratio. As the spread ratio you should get 2.1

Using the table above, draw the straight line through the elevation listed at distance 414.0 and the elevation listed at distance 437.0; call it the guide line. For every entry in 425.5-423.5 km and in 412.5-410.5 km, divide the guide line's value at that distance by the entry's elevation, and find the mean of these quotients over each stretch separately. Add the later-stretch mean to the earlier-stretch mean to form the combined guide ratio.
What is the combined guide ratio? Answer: 2.68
